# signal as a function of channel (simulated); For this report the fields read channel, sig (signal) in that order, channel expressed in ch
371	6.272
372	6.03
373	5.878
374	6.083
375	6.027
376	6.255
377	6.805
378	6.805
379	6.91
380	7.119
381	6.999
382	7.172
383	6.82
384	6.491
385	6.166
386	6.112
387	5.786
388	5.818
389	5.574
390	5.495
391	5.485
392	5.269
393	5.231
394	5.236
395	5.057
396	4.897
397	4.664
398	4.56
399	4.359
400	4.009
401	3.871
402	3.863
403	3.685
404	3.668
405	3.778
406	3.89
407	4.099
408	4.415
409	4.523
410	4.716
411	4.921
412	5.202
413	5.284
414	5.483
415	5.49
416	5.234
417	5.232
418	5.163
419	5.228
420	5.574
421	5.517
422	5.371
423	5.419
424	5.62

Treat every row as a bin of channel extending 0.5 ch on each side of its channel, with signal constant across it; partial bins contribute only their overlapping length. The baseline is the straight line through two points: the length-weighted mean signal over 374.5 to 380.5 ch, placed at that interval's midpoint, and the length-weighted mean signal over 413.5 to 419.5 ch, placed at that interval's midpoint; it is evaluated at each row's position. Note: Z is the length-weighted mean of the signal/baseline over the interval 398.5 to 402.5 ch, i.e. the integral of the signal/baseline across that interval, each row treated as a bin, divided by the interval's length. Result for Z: 0.69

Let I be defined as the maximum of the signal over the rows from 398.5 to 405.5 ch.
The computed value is 4.359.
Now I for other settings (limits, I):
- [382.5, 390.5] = 6.82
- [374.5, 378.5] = 6.805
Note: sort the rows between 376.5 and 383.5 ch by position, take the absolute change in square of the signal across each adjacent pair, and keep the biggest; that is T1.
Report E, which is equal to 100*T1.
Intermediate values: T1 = 4.9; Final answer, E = 493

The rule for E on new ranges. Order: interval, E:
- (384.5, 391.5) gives 388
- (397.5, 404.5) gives 293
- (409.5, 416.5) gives 284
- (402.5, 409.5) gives 269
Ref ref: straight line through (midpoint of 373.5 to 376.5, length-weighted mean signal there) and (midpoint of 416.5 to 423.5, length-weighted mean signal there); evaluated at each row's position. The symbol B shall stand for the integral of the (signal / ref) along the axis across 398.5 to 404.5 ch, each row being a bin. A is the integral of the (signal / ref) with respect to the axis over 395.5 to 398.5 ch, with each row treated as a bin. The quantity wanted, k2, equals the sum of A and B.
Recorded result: 6.6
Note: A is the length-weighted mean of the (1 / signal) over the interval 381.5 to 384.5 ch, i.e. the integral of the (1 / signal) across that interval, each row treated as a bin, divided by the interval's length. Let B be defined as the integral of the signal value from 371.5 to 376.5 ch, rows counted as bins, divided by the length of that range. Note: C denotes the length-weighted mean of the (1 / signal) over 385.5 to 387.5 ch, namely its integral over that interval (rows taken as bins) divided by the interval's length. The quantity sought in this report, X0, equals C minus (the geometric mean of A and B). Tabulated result -0.77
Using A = 0.15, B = 6.1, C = 0.168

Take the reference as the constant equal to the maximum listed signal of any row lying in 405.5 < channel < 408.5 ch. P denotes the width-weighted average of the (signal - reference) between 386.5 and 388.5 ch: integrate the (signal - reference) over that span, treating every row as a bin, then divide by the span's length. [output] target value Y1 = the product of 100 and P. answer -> 139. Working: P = 1.4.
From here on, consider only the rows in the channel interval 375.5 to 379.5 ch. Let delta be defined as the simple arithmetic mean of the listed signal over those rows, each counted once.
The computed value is 6.7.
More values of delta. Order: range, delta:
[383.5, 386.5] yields 6.3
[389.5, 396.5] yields 5.2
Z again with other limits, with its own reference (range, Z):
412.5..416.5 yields 1.00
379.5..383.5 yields 1.08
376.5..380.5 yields 1.04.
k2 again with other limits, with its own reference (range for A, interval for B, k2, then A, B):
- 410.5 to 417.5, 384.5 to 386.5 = 8.8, 6.7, 2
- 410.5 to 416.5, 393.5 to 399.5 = 10.8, 5.8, 5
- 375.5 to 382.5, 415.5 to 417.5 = 9.9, 7.9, 2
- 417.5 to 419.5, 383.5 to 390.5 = 8.9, 1.9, 7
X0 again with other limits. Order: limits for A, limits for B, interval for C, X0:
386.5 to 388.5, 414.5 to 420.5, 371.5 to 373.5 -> -0.79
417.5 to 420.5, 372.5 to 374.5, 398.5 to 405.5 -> -0.80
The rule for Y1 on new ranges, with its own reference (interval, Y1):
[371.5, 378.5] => 185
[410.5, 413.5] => 72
